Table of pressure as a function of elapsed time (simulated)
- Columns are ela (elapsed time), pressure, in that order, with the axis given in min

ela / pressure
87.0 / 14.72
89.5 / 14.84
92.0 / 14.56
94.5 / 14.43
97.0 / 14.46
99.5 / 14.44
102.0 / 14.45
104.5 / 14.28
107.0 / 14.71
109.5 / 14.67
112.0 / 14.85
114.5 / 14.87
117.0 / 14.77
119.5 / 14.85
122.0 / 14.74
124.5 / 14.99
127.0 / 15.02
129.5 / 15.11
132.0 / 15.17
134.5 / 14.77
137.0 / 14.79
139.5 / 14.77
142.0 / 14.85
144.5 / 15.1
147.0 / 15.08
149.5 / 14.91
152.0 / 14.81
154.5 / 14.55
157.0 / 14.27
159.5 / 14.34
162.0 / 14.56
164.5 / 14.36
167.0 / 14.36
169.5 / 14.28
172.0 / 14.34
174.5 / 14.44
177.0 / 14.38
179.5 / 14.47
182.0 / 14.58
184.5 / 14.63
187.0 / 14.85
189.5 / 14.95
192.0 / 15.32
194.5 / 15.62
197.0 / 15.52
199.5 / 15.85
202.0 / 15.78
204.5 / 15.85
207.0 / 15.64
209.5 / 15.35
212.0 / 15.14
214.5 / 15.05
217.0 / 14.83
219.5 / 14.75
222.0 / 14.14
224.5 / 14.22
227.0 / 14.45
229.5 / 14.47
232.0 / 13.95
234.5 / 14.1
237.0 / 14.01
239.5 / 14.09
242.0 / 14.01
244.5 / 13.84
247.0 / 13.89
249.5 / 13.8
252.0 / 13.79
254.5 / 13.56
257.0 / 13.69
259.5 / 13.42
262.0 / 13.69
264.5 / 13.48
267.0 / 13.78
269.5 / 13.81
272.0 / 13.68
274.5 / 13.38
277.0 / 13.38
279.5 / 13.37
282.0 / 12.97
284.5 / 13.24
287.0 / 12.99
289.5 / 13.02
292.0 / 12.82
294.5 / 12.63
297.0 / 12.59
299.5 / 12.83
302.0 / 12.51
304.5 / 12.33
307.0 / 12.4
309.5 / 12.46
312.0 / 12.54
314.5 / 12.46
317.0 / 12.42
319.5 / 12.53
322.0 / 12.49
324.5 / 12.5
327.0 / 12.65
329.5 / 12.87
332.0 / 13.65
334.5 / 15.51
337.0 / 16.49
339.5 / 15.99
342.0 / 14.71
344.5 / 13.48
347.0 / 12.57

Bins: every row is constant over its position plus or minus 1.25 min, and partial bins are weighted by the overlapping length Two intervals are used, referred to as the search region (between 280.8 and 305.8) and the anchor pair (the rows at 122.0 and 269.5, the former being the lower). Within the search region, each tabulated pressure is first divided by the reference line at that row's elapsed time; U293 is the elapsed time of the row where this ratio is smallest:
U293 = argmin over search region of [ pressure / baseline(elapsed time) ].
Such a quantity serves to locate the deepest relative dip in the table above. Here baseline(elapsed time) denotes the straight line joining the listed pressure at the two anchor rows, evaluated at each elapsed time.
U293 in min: 304.5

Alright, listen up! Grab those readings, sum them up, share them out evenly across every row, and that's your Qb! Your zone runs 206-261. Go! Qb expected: 14.3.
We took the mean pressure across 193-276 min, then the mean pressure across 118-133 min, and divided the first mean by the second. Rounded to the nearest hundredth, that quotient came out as 0.96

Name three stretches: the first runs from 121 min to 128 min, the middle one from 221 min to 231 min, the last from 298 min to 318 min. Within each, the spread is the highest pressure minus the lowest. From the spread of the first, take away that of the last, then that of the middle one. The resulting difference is -0.55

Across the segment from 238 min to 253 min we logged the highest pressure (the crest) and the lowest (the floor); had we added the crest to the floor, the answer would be 27.9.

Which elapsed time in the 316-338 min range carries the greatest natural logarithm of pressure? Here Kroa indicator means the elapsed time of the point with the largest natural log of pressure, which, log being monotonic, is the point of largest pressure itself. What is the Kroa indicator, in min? 337.0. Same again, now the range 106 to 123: 114.5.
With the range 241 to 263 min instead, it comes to 242.0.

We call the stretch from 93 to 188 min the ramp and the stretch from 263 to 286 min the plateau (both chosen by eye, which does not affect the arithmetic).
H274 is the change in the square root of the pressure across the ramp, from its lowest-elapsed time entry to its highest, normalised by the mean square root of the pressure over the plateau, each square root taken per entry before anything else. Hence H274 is 0.0150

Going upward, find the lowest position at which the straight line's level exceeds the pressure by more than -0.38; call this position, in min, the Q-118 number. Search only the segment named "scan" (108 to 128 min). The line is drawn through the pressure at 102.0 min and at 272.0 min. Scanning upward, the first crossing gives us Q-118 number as 109.5 min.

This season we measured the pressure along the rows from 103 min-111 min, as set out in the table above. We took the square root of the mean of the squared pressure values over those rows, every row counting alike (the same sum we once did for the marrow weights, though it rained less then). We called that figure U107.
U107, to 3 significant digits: 14.6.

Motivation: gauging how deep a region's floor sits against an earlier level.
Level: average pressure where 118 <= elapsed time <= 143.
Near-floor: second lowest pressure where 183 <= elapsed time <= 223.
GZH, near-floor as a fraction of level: 0.98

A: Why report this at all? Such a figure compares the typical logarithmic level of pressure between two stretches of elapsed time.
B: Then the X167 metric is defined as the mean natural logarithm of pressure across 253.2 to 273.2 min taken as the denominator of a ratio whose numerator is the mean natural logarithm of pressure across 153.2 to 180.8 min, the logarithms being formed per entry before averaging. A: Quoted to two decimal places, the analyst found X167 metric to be 1.02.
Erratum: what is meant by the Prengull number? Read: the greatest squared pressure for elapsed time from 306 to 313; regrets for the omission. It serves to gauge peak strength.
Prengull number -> 157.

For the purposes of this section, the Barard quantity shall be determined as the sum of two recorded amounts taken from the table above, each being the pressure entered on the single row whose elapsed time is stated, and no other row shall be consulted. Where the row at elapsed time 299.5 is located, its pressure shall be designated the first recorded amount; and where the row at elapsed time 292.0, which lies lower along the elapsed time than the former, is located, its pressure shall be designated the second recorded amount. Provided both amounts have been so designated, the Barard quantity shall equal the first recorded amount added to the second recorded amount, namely 26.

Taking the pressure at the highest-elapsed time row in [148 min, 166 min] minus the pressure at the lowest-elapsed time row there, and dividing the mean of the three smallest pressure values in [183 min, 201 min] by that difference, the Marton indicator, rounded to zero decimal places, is -27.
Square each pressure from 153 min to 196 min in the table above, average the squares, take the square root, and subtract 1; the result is 13.6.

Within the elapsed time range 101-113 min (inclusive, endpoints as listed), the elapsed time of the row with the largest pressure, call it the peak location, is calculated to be 112.0 min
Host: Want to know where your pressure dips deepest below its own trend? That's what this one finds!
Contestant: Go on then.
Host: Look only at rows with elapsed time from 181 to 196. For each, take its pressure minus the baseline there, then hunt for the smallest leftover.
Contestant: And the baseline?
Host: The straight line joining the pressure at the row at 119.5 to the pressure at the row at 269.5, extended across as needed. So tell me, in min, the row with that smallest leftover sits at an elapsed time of 182.0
